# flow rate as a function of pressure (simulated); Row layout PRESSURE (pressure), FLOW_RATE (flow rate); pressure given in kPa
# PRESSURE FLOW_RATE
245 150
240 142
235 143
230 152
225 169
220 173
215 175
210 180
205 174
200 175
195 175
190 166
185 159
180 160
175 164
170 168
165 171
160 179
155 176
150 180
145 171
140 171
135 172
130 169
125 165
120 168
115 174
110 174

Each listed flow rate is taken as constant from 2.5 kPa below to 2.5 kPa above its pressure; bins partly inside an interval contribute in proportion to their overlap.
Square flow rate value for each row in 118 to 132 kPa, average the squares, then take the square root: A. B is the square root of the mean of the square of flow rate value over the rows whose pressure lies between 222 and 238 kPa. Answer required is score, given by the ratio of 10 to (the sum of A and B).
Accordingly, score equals 0.0310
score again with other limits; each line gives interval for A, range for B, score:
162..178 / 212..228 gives 0.0294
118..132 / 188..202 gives 0.0295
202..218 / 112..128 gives 0.0290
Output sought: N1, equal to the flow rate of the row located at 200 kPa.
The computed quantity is 175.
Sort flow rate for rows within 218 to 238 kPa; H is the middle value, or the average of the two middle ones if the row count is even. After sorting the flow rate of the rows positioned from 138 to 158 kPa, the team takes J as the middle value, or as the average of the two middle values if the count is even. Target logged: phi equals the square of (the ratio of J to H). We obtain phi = 1.17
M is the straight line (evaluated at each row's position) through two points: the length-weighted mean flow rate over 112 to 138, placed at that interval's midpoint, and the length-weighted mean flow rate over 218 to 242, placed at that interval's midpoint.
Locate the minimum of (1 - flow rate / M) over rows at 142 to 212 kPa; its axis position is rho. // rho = 210 kPa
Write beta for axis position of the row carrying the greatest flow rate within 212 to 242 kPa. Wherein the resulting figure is 215 kPa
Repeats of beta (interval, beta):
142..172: 150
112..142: 115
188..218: 210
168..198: 195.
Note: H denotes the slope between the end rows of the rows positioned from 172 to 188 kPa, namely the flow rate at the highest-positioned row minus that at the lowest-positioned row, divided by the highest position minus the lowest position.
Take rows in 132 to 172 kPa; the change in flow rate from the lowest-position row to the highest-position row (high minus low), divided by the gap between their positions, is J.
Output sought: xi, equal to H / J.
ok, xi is 4.4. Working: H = -0.5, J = -0.1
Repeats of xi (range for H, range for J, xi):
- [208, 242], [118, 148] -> -10.6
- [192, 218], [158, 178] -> 0.0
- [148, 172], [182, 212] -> -0.7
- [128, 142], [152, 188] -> -0.4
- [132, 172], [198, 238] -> 0.1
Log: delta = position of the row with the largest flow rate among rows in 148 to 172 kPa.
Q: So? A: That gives 150 kPa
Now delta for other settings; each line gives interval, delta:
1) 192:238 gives 210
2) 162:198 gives 195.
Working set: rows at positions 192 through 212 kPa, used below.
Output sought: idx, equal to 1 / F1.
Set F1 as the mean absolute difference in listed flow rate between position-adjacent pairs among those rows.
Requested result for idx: 0.43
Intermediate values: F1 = 2.3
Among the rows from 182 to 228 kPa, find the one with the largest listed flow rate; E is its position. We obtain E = 210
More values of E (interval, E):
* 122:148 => 135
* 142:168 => 150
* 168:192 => 170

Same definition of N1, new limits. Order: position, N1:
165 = 171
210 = 180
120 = 168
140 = 171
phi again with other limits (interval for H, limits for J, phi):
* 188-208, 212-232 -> 0.96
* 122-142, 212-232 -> 1.01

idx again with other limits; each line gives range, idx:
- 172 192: 0.25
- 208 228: 0.27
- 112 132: 0.23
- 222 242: 0.11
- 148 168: 0.20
